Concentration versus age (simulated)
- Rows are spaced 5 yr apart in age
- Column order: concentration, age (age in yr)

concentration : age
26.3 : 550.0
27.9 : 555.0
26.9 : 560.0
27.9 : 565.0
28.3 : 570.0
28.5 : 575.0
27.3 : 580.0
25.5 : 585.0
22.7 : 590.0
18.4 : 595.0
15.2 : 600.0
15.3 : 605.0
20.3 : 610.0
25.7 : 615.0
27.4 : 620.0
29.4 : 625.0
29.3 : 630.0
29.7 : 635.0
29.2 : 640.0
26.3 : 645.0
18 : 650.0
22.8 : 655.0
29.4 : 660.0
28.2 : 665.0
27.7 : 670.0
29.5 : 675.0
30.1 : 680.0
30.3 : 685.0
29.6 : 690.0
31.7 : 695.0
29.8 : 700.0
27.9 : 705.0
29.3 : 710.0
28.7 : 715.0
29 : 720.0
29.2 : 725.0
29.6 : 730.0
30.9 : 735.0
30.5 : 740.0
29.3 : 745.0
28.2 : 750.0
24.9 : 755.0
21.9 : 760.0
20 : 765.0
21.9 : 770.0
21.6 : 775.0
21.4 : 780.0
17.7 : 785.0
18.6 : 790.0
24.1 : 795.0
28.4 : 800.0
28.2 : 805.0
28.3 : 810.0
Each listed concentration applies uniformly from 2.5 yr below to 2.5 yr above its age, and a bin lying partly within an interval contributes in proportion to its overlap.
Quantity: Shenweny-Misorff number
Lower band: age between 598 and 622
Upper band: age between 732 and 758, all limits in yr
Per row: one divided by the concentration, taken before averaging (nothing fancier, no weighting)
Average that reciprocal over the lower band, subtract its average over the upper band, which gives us 0.016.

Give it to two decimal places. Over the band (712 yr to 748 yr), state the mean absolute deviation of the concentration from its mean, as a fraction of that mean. 0.02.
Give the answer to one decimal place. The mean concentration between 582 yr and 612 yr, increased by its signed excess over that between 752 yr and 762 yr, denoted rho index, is 15.7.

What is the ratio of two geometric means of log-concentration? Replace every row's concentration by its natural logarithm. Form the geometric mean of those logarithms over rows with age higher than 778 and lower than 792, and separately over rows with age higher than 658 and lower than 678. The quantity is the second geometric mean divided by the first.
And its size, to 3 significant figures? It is 1.14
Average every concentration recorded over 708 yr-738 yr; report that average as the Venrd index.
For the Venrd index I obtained 29.5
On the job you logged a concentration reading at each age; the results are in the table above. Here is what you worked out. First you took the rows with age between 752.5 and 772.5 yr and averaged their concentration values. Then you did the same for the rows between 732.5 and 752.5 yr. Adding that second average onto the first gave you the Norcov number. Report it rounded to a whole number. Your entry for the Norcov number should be 52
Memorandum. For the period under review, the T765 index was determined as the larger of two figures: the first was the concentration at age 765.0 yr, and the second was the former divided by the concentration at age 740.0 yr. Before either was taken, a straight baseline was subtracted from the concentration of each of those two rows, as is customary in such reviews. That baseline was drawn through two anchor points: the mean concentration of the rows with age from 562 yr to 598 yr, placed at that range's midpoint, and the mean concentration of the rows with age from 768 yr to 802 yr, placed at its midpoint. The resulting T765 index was -0.3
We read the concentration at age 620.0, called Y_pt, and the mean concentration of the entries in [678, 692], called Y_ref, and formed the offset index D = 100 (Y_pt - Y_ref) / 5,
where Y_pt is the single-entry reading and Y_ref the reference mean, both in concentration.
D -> -52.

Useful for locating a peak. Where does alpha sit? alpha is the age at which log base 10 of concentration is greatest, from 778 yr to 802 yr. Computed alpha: 800.0 yr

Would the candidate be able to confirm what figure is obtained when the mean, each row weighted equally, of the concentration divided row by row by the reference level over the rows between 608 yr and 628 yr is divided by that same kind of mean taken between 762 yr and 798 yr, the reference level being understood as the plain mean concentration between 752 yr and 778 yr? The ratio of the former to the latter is 1.24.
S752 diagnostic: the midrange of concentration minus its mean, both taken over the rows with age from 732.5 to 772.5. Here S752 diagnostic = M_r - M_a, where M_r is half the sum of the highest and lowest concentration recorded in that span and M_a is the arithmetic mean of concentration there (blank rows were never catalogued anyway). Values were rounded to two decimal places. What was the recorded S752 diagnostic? -0.50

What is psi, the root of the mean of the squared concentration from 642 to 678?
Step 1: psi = 26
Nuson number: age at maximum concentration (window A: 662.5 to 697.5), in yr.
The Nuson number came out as 695.0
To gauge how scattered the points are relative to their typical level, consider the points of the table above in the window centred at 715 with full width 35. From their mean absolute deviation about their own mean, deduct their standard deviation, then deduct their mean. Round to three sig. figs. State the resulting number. -29.2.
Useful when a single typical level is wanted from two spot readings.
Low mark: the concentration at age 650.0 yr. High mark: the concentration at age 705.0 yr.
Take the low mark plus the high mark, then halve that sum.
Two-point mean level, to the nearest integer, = 23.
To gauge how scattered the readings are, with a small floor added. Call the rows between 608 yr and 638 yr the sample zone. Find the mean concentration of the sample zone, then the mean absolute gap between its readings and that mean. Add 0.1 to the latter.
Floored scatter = 2.7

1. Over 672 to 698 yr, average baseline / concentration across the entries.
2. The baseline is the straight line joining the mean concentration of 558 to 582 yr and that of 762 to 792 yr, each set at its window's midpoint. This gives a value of 0.78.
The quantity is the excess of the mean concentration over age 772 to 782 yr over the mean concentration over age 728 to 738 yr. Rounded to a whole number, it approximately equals -9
